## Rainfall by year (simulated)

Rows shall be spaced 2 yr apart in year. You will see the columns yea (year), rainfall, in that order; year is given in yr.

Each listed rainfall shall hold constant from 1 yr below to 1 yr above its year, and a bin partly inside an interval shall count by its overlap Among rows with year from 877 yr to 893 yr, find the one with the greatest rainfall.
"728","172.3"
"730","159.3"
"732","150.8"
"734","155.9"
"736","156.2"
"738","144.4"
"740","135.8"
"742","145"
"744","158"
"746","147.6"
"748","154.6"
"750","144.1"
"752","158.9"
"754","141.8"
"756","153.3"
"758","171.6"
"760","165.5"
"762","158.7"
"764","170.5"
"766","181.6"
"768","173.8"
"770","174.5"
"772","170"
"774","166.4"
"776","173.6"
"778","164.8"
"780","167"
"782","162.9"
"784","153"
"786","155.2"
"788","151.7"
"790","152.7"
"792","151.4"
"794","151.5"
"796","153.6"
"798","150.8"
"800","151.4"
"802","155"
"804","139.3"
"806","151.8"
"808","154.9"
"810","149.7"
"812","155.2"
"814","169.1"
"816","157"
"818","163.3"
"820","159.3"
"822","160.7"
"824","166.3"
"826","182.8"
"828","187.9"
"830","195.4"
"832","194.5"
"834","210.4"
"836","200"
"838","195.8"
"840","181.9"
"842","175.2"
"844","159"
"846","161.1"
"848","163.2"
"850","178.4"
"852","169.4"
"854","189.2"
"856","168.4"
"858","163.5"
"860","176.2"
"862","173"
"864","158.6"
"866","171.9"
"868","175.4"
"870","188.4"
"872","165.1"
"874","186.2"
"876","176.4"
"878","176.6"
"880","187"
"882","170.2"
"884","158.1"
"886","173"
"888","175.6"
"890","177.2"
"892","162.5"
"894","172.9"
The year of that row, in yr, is 880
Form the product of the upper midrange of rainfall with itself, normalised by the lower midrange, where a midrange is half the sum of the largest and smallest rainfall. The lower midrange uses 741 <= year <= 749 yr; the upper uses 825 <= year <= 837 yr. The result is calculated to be 255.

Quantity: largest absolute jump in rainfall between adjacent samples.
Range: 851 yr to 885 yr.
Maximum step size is 23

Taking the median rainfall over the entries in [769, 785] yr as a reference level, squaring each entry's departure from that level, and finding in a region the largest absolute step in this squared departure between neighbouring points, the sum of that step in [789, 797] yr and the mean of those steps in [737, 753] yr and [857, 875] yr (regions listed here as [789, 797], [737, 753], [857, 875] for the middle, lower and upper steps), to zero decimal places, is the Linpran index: 536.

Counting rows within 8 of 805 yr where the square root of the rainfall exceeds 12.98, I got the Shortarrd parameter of 0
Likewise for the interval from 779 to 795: 0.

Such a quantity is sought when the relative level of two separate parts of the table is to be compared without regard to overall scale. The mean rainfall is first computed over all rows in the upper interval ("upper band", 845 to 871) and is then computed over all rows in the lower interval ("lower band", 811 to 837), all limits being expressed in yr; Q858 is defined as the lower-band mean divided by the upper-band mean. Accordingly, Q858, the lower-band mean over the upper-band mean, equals 1.03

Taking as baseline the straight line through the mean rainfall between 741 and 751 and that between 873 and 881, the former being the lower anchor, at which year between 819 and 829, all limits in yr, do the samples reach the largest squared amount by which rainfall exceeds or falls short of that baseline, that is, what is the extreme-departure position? 828 yr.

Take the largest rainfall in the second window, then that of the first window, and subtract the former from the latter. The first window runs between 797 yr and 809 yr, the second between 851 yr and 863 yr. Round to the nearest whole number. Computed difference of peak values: -34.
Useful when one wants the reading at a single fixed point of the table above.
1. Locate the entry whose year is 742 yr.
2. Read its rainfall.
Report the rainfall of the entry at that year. 145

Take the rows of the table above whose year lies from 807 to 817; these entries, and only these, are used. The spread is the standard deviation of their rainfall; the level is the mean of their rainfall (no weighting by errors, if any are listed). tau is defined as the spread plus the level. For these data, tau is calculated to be 164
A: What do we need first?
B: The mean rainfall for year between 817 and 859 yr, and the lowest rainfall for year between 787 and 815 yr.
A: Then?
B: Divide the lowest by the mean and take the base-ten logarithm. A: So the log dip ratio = -0.105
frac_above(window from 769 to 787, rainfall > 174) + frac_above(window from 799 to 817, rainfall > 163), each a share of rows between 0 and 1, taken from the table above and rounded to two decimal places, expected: 0.22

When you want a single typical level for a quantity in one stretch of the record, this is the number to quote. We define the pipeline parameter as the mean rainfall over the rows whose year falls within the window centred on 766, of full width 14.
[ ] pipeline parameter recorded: 171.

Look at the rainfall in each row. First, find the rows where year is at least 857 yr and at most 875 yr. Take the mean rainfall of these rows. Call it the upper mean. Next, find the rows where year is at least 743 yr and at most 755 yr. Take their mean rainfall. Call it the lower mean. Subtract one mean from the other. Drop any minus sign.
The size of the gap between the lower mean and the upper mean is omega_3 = 22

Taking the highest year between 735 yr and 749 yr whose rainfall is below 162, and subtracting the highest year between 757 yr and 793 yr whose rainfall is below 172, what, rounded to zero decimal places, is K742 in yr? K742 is -44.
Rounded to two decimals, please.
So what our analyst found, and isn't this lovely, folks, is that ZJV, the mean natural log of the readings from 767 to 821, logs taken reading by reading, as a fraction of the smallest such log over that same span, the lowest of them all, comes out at 1.03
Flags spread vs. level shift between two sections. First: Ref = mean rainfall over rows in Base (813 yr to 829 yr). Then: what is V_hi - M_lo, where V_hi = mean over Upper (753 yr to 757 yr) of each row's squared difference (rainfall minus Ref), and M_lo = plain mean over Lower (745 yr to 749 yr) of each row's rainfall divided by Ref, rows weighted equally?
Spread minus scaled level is 463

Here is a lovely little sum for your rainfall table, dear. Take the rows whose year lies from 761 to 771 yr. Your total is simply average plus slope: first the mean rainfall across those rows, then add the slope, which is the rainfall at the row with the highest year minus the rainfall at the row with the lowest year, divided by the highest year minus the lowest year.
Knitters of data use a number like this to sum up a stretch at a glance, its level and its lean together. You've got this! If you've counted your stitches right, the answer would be 174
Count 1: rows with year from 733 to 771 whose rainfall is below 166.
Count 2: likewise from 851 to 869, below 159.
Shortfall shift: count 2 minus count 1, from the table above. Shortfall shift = -13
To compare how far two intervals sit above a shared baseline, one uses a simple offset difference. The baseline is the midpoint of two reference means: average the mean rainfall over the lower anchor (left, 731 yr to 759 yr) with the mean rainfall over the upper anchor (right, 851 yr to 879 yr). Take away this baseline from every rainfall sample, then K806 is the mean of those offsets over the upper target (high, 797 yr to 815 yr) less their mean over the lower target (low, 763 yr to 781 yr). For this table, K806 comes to -18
